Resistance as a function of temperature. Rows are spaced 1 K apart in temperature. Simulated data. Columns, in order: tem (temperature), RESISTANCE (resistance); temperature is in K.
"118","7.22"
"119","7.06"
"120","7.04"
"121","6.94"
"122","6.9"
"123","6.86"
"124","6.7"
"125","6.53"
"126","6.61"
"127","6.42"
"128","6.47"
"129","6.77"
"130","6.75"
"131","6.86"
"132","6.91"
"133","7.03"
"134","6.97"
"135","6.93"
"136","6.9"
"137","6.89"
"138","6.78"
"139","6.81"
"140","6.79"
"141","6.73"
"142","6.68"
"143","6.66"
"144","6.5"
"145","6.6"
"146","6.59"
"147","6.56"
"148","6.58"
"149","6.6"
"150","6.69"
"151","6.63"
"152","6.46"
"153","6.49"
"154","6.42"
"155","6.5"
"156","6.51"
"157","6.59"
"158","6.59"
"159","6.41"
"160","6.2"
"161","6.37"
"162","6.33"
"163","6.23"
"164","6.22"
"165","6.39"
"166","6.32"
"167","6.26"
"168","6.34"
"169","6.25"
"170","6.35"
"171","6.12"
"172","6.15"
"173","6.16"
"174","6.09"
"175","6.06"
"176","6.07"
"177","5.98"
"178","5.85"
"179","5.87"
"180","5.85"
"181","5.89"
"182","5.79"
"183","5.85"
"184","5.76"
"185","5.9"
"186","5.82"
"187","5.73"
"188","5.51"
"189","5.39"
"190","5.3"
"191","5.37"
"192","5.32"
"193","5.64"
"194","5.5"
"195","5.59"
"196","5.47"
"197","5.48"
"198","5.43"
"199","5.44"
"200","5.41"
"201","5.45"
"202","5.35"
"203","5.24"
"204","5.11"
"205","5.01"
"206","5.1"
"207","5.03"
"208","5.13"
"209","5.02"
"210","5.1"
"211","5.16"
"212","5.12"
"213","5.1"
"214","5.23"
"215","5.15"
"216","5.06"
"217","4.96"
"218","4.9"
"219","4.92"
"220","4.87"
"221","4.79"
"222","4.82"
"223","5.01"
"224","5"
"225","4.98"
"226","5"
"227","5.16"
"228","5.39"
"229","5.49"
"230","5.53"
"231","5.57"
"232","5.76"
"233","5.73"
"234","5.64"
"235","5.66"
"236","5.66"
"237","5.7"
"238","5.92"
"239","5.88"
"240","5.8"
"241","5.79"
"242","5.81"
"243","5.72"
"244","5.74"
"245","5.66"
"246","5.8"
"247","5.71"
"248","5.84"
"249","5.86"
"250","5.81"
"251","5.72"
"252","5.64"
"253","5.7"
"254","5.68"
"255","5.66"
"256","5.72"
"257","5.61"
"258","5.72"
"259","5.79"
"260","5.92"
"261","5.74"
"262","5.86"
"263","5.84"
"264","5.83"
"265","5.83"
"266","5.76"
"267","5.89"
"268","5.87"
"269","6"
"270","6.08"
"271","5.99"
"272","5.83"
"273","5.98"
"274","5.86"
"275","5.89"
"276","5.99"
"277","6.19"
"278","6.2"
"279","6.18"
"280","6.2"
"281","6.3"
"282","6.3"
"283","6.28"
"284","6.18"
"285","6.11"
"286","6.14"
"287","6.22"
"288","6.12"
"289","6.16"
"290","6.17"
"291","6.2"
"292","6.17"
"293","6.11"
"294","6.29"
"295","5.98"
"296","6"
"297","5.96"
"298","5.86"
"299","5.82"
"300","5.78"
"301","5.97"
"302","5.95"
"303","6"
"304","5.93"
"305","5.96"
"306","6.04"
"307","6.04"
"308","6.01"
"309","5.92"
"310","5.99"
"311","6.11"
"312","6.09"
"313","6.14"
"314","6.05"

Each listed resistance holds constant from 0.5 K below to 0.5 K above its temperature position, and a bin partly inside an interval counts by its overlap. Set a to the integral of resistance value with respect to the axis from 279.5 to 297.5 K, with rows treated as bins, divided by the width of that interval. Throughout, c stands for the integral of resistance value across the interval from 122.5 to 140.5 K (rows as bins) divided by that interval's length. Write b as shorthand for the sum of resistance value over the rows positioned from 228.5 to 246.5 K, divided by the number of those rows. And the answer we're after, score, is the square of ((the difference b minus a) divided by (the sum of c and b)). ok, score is 0.001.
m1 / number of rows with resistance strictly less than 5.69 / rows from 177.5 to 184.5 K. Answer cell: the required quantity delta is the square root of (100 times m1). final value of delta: 0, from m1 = 0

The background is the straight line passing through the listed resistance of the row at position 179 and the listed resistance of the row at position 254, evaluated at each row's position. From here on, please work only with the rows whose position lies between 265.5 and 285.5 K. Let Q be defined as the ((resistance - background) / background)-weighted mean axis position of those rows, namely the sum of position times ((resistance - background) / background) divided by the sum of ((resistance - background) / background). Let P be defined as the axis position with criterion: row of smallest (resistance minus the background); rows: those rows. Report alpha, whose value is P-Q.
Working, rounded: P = 266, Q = 277.5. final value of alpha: -11.5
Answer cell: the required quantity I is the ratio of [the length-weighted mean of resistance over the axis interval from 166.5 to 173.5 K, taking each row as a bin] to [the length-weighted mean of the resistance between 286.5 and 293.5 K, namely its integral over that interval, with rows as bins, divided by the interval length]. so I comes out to 1.0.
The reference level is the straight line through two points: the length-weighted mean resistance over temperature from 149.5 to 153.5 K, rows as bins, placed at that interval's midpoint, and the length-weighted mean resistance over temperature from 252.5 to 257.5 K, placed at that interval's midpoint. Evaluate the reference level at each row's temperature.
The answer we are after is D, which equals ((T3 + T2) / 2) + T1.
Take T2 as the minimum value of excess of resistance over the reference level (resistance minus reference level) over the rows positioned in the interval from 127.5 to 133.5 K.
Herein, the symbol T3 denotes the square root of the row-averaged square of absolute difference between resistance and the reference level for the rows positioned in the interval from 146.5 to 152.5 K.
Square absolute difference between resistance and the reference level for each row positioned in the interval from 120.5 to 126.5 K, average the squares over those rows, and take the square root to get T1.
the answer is 0.03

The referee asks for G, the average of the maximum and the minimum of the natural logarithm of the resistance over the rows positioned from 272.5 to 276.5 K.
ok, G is 1.78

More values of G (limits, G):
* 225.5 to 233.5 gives 1.68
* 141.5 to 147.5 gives 1.89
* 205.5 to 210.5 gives 1.62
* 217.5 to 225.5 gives 1.59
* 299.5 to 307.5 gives 1.78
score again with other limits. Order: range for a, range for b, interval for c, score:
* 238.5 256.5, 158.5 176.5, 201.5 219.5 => 0.002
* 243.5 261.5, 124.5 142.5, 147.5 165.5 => 0.006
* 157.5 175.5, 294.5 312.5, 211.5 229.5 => 0.001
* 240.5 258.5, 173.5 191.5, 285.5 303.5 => 0.000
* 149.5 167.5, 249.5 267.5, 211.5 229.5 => 0.004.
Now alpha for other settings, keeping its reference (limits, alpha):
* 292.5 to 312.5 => -2.7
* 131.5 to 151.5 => 3.4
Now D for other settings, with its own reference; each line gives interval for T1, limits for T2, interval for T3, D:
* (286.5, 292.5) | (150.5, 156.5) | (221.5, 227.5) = 1.21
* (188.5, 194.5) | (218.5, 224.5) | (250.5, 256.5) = 0.24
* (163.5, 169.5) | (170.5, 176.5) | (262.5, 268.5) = 0.13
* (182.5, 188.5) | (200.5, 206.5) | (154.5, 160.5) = 0.04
